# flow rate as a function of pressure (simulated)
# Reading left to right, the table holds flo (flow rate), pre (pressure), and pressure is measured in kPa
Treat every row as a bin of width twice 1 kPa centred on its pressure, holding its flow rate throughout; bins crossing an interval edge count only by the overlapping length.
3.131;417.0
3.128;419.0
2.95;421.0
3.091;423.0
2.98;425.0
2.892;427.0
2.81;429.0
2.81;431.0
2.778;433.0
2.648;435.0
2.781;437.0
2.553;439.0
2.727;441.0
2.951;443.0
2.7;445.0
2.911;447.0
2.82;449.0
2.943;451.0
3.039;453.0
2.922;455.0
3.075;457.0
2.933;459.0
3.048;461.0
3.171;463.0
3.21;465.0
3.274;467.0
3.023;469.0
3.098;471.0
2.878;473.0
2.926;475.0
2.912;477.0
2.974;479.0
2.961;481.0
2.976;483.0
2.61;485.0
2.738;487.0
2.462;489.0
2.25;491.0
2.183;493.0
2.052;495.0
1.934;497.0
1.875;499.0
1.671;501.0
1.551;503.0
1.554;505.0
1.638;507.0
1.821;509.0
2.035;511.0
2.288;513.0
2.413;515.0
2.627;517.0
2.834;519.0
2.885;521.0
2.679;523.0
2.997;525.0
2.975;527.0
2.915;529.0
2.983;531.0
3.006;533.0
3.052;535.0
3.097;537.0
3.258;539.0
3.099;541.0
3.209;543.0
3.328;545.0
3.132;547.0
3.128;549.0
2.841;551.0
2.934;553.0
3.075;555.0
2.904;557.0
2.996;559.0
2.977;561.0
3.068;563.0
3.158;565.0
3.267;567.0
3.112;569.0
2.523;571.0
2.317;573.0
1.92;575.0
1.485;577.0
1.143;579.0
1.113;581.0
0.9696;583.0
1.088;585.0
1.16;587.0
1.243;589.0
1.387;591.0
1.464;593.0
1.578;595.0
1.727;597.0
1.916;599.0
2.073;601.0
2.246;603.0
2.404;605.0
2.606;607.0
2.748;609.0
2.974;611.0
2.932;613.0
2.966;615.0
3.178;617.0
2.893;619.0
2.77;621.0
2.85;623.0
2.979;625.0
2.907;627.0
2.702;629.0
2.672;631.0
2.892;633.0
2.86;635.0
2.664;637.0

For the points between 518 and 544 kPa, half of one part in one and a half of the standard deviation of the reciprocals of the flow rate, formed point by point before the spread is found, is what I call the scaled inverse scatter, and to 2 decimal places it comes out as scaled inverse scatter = 0.01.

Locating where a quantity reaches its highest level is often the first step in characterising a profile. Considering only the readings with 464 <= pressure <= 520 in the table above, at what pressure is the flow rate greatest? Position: 467.0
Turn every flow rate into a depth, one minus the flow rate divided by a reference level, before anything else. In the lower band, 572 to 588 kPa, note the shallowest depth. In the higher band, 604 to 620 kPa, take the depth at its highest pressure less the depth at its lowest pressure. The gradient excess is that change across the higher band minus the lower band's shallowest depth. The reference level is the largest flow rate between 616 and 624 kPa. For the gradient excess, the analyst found -0.42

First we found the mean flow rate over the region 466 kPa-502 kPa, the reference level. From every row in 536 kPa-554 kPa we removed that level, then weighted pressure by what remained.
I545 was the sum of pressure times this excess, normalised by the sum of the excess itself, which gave 544.2 kPa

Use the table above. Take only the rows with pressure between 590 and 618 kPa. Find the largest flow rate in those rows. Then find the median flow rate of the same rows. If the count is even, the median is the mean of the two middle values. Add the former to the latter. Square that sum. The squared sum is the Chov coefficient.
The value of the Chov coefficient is 30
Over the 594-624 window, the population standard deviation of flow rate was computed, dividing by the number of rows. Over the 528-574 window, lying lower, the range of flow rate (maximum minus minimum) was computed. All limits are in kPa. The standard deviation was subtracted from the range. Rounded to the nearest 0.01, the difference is 0.52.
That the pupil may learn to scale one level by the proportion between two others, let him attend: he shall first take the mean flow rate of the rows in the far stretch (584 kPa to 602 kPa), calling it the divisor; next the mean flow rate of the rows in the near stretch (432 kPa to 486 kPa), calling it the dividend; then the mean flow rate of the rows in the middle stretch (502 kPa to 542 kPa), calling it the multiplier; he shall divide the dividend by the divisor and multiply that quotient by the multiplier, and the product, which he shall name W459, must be 5.0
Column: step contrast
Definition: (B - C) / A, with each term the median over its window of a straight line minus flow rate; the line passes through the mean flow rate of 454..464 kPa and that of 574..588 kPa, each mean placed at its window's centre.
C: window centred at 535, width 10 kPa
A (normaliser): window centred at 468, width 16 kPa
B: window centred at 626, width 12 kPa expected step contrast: 6.2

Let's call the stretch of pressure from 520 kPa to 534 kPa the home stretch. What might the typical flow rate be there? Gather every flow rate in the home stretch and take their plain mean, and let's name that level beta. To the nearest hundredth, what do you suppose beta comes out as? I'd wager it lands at 2.92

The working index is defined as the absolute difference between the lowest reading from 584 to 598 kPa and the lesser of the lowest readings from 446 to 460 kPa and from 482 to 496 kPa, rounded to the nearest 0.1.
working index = 1.0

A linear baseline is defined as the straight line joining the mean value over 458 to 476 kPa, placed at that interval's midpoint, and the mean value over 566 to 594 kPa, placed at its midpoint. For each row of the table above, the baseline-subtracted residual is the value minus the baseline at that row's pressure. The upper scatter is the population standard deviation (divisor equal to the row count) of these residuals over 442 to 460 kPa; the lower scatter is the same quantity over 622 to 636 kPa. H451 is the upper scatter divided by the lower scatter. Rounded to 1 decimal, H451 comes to 1.4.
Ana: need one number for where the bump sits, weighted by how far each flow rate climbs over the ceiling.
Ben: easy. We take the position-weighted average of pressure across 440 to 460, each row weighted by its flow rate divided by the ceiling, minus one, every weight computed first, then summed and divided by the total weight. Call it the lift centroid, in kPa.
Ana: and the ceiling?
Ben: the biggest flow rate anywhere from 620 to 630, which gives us 444.4 kPa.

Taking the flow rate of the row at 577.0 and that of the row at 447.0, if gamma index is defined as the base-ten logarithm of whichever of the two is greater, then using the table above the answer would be 0.46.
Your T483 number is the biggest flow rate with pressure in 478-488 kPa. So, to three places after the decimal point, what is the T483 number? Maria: 2.976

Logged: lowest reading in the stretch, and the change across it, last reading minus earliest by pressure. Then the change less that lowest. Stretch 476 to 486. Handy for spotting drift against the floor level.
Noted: -2.91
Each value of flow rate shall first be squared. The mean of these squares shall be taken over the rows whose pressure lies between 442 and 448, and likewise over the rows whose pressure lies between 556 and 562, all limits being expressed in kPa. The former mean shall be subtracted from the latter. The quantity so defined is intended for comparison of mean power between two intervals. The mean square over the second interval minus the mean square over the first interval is 1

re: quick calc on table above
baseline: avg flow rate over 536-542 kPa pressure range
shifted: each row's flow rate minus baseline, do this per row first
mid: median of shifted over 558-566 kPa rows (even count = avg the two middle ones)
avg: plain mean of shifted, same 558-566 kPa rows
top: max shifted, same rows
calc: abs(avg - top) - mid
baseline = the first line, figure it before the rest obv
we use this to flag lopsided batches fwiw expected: 0.2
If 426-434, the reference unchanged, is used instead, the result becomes 0.4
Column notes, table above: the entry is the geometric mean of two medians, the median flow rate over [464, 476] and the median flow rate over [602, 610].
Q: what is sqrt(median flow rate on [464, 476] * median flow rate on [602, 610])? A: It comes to 2.77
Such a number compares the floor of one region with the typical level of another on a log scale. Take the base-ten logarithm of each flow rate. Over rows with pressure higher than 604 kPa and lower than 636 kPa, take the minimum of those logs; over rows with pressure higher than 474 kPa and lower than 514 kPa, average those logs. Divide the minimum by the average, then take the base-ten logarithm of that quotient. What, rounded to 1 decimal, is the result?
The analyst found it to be 0.0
